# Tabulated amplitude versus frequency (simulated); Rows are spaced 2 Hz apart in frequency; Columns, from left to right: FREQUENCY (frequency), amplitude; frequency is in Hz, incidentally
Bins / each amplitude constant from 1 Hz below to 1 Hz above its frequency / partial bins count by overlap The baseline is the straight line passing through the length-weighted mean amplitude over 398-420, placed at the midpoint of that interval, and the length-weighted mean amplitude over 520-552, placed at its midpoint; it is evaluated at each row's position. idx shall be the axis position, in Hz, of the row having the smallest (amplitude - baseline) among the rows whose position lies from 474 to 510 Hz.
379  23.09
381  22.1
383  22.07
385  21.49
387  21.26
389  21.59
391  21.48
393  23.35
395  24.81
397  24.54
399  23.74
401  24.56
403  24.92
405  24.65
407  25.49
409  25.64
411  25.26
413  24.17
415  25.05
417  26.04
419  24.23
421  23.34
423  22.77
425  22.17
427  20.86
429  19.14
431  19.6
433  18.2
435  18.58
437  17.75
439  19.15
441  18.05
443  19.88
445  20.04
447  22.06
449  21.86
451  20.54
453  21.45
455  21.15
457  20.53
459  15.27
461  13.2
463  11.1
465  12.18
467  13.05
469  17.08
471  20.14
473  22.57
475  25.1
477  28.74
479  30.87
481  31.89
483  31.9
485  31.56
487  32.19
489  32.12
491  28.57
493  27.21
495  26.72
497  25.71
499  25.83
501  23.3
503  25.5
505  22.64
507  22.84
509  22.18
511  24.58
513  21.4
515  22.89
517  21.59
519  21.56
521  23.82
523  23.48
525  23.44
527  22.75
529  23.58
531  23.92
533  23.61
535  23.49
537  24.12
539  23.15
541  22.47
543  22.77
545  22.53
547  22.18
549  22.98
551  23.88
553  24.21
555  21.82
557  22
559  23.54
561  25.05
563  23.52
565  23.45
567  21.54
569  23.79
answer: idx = 509 Hz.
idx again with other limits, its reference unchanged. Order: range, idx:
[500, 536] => 513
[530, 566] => 555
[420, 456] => 437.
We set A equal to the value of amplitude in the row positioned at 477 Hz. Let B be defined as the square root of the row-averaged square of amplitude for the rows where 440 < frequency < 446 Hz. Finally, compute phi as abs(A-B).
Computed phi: 9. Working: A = 28.74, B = 19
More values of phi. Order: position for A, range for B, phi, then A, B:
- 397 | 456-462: 8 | 24.54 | 17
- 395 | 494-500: 1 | 24.81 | 26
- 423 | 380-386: 1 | 22.77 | 22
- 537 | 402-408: 1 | 24.12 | 25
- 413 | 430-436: 5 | 24.17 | 19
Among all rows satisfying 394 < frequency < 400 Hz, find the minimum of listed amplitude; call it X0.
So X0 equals 23.74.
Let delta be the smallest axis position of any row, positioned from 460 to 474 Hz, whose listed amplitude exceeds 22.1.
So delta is 473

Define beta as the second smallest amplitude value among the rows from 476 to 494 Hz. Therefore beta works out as 28.57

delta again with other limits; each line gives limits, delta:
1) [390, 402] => 393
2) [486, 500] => 487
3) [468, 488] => 473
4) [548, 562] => 549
